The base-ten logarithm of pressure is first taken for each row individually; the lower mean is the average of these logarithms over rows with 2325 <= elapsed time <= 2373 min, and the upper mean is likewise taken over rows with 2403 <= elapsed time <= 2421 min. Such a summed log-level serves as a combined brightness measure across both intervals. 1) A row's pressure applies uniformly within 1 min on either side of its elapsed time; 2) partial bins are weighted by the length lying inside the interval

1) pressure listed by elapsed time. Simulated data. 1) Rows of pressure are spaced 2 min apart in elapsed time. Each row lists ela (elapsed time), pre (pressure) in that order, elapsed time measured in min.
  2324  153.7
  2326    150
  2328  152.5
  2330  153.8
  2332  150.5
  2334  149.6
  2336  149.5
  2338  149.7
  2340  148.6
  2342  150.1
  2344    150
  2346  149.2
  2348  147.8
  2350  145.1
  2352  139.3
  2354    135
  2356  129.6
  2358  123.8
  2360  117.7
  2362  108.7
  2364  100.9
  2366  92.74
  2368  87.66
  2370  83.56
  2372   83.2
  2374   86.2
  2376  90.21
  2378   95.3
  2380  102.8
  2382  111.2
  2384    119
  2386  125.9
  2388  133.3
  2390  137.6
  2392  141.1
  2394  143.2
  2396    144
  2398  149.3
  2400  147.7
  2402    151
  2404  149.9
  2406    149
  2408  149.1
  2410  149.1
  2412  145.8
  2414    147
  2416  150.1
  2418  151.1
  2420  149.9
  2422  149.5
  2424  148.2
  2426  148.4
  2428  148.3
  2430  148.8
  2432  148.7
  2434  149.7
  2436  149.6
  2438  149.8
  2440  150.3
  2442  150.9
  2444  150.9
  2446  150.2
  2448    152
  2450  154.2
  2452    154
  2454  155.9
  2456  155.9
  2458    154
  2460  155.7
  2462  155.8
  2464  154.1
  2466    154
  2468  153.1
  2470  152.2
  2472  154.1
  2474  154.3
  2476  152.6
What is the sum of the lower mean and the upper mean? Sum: 4.28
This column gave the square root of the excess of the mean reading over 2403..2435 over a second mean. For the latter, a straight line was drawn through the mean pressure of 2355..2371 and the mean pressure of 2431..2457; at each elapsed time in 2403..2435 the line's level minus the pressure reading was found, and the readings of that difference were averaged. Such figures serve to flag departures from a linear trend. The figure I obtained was 12.66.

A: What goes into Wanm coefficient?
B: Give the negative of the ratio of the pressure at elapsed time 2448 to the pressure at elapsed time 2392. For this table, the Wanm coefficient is -1.08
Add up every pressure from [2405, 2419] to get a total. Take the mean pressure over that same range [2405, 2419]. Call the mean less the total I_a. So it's -892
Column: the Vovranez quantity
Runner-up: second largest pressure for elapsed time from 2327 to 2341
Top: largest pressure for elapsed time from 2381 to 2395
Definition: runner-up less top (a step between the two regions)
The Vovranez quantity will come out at 9.3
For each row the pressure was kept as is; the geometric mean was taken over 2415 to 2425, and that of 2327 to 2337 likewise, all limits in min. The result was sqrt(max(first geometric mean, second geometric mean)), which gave 12.3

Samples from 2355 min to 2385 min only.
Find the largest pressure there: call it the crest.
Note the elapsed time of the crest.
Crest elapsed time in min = 2356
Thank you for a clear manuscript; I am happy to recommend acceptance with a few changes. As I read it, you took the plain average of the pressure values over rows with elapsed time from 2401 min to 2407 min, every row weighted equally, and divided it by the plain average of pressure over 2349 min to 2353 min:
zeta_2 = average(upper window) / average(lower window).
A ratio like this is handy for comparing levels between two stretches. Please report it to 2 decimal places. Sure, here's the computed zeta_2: 1.05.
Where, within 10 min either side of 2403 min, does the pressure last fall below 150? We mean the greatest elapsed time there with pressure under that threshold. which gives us 2412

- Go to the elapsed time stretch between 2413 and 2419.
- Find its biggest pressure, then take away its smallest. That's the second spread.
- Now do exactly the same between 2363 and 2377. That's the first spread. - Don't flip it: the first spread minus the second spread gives 14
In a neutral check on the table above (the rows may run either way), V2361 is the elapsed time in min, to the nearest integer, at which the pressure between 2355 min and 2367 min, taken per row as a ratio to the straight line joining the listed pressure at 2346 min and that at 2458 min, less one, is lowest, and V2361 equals 2366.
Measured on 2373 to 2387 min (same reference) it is 2374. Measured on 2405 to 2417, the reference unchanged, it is 2412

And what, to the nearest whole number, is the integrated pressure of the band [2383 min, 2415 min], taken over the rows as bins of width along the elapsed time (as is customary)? 4564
